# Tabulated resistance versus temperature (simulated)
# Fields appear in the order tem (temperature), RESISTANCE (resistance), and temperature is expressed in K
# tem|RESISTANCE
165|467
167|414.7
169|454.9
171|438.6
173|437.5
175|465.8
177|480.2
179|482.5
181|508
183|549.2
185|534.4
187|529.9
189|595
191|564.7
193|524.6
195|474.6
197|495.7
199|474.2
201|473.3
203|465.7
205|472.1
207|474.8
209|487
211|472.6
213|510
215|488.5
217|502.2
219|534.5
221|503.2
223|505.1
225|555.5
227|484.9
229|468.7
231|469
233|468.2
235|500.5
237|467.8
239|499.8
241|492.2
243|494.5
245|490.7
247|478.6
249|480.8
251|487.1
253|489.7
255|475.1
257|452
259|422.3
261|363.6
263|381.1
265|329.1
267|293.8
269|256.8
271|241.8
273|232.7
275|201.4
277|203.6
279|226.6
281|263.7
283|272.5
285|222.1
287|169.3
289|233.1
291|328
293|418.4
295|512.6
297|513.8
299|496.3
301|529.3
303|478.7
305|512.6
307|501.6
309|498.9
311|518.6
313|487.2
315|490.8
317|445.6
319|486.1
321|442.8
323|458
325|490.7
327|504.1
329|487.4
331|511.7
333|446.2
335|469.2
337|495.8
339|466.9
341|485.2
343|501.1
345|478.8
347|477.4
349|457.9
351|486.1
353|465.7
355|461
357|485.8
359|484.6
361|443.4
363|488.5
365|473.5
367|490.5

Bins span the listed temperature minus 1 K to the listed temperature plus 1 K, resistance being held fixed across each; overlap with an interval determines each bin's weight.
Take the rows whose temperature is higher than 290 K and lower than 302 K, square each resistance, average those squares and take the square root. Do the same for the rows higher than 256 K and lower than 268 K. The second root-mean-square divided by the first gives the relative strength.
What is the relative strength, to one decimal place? 0.8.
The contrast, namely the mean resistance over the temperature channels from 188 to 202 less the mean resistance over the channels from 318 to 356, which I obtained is 37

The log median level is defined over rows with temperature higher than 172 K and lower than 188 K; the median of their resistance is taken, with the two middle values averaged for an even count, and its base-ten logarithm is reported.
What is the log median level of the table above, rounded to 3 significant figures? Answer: 2.69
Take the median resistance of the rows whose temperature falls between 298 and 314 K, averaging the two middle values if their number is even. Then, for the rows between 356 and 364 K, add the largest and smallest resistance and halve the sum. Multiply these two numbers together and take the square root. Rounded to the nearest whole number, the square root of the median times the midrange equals 483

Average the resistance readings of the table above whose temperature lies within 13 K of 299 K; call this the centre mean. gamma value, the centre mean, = 439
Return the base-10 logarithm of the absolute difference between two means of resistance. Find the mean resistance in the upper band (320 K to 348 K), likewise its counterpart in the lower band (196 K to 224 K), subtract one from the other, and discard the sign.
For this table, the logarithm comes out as 1.0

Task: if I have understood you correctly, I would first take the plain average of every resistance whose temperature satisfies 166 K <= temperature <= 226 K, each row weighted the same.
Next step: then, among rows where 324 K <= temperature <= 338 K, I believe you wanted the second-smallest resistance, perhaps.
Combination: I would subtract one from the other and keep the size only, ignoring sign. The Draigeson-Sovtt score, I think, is 26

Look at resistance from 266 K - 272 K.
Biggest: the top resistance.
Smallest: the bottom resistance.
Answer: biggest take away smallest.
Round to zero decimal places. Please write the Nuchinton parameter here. 52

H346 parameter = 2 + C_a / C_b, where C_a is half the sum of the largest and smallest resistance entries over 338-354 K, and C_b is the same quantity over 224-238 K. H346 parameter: 2.94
